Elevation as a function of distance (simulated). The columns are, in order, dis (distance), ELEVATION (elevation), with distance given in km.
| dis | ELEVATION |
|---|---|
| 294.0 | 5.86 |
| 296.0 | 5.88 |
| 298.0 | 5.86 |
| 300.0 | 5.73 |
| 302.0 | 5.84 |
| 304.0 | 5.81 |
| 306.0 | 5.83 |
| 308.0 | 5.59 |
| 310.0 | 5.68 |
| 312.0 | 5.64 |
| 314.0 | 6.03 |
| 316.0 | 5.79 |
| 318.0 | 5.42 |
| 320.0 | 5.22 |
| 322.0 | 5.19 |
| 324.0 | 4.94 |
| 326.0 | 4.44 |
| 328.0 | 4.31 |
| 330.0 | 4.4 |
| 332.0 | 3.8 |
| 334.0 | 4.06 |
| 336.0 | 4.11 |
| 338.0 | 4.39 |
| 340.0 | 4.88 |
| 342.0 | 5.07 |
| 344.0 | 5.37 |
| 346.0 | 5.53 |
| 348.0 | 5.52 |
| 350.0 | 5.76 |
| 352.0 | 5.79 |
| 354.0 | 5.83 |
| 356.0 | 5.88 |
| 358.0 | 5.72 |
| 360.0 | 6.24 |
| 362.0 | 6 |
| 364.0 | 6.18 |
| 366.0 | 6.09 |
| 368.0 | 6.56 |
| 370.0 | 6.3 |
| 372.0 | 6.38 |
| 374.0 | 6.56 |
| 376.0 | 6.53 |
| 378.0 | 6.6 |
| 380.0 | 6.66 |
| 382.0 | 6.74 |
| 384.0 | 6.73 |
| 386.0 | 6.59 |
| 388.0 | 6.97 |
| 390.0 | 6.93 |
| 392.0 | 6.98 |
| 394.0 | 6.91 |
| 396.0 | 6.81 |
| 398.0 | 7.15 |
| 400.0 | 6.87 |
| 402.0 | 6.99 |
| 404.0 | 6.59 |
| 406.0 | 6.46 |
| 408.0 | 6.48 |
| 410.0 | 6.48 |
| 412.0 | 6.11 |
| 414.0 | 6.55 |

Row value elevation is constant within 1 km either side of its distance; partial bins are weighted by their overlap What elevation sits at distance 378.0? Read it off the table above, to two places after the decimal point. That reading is 6.60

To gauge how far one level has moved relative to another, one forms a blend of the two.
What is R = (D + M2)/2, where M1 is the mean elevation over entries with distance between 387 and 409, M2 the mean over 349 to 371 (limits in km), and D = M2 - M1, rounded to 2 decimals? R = 2.62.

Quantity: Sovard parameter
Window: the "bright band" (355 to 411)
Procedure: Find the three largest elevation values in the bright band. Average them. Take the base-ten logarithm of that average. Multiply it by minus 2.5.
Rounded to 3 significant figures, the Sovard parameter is -2.12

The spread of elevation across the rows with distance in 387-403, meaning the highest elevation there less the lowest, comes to 0.34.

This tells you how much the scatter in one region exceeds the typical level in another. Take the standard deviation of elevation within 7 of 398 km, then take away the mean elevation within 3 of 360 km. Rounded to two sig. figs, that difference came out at -5.8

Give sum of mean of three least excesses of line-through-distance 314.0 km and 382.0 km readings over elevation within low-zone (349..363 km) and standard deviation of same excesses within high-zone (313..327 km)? 1.0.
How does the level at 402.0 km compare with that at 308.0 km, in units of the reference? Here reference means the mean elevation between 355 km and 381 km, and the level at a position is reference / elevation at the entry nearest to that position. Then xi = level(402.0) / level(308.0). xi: 0.80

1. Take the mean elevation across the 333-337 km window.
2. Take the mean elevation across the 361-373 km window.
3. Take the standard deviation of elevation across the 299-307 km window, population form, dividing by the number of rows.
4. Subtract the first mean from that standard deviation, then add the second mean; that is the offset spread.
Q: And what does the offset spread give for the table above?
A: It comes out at 2.2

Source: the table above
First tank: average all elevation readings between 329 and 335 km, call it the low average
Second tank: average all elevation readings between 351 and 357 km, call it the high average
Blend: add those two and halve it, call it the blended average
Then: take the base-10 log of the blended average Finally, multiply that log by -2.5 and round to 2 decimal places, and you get -1.74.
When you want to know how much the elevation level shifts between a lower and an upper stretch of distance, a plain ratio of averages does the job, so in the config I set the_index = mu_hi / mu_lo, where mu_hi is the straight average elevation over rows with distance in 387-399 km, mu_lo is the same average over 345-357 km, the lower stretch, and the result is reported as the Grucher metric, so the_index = 1.2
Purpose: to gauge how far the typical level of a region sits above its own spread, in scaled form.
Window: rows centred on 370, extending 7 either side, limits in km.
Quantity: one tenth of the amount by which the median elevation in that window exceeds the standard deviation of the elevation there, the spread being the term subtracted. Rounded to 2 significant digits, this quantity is 0.62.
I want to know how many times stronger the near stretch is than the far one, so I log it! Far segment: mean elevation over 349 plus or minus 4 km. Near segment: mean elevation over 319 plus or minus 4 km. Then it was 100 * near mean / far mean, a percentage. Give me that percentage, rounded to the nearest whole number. 96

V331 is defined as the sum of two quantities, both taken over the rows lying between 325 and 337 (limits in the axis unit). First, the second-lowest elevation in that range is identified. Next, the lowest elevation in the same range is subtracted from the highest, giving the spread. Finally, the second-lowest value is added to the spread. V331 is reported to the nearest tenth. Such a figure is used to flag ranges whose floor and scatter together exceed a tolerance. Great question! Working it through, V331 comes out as 4.7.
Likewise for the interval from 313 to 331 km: 6.1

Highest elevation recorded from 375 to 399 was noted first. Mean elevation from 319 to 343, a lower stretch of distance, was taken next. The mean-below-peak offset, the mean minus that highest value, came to -2.6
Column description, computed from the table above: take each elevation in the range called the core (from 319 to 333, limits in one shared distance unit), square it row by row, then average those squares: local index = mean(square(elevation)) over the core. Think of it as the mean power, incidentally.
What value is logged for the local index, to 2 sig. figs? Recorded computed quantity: 22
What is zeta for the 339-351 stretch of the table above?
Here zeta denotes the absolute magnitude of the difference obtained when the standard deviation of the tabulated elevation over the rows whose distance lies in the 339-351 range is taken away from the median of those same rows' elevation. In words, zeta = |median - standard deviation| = 5.1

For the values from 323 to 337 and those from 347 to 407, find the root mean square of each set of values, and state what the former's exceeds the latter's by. -2.15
